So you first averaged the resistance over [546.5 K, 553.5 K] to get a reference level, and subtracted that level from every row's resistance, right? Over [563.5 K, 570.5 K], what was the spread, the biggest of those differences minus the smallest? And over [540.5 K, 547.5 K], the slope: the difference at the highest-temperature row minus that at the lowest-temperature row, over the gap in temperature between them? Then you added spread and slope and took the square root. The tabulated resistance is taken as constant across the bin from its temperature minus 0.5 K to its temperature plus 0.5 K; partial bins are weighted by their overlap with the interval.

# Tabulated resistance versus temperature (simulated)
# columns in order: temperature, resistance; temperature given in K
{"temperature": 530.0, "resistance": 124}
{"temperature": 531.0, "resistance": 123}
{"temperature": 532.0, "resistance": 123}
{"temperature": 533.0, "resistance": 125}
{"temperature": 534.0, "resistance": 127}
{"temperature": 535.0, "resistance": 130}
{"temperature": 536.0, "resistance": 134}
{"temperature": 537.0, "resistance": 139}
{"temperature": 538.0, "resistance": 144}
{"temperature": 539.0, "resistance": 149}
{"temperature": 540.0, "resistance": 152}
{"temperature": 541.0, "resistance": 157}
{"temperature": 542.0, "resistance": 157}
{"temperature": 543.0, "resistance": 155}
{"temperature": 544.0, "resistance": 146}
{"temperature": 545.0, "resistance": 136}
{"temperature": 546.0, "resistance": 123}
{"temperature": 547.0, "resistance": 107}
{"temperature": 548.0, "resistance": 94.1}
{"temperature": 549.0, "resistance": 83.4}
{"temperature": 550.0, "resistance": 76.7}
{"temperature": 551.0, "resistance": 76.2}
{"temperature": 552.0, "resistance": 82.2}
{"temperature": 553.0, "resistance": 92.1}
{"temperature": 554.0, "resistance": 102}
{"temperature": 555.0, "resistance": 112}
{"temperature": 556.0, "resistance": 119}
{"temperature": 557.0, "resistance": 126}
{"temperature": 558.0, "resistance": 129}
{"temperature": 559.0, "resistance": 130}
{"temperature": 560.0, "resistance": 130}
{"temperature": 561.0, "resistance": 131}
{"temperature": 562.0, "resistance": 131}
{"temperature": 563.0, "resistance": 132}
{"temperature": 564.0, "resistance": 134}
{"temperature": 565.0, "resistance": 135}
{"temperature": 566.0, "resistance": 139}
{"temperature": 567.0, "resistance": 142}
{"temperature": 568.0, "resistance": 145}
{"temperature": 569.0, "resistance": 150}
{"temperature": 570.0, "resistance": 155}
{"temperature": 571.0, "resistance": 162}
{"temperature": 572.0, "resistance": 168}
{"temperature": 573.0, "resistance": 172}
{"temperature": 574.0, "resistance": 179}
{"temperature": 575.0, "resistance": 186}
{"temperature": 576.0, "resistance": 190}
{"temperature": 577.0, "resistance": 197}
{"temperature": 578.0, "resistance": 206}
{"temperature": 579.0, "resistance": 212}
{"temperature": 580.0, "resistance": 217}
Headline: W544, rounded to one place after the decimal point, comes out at 3.6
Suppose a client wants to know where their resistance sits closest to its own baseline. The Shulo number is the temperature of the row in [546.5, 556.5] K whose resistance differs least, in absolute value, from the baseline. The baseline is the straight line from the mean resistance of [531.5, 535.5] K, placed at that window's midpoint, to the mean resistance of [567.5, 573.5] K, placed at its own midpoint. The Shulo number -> 556.0 K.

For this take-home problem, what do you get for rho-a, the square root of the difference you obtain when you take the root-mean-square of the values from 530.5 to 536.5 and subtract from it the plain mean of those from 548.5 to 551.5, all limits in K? 6.9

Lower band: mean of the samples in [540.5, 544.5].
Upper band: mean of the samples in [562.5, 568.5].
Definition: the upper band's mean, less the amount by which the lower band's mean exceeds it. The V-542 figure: 122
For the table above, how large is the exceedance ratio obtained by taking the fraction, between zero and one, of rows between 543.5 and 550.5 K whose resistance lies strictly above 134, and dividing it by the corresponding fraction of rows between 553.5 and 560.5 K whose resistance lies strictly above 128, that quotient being 0.67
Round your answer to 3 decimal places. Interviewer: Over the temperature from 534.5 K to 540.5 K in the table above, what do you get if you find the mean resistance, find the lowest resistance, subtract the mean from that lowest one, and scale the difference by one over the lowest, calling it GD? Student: -0.087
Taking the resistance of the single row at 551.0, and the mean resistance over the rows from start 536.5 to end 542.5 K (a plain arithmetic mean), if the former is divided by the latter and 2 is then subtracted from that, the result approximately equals -1.49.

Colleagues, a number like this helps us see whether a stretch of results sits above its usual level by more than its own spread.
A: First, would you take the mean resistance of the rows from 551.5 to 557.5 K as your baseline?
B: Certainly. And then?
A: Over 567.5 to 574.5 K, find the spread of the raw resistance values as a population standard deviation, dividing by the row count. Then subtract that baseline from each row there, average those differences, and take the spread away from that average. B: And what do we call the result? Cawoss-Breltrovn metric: 45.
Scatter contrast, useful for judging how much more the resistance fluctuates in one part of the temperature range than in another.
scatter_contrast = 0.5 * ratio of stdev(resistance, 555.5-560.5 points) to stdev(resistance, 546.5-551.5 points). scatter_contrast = 0.18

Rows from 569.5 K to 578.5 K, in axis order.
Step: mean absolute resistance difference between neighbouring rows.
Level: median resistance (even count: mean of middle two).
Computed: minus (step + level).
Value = -185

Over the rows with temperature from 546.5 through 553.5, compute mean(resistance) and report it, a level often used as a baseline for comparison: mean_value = 87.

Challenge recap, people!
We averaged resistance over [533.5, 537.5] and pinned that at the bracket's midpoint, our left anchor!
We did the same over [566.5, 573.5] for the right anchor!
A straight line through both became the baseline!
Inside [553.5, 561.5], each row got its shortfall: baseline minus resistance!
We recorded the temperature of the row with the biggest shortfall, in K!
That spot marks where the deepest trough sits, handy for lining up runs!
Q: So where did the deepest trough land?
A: 554.0 K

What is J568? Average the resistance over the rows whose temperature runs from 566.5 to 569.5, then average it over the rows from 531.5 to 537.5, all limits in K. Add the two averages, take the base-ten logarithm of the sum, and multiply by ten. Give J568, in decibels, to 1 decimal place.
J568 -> 24.4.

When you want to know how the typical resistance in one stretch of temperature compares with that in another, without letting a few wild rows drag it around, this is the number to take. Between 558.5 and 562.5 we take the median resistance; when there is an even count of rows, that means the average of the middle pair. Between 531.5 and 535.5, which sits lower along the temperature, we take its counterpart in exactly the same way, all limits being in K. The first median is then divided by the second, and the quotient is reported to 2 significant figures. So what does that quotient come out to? 1.0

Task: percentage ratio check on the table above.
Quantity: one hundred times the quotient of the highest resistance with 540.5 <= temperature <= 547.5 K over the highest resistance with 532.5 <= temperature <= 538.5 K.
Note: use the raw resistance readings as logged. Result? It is 109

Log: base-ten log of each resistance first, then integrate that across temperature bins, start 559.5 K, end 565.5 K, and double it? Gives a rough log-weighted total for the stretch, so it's 25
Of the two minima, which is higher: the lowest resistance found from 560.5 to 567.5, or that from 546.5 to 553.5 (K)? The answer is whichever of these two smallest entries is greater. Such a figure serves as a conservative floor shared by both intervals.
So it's 131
